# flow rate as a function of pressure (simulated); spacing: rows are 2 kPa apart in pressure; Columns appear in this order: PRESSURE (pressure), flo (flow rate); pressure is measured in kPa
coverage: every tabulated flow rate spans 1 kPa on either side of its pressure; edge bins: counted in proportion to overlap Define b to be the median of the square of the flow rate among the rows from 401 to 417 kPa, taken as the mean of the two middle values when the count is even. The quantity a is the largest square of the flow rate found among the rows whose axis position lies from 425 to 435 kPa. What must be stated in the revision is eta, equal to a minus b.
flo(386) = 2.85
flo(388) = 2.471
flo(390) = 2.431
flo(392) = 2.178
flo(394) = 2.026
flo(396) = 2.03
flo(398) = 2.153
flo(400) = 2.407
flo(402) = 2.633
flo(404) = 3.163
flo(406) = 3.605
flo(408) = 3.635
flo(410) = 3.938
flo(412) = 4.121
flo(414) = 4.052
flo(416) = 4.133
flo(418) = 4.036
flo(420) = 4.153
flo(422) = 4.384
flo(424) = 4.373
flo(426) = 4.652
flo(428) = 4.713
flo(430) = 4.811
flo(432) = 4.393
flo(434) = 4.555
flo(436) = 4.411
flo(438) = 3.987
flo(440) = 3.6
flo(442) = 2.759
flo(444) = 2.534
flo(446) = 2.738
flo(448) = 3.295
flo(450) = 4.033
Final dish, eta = 8.8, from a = 23.1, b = 14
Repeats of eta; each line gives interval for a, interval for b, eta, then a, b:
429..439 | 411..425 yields 6.1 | 23.1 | 17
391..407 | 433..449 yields 1.1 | 13.0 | 12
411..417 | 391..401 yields 12.4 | 17.1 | 5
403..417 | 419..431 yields -3.3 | 17.1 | 20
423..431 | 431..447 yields 8.7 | 23.1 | 14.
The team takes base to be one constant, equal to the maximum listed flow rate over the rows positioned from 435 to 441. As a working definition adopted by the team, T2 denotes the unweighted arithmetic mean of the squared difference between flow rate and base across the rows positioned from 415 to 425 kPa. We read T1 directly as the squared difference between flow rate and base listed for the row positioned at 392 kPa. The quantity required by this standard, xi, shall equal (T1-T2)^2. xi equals 24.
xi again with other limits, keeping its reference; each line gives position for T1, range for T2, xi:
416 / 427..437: 0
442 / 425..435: 7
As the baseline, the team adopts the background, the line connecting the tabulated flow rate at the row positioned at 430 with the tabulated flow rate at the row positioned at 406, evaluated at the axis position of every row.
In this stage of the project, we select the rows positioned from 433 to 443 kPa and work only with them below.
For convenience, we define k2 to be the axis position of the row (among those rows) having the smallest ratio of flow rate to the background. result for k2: 442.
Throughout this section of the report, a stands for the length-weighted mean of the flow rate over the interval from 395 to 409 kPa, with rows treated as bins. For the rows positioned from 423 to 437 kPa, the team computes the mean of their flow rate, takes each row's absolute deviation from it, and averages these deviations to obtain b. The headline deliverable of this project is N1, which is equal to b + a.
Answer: 2.9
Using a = 2.8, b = 0.143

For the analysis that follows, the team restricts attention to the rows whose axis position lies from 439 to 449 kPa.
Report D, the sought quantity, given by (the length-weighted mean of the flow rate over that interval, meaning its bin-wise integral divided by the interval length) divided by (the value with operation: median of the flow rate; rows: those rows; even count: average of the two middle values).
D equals 1.08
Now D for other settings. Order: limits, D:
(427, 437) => 1.00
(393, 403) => 1.04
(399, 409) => 0.98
